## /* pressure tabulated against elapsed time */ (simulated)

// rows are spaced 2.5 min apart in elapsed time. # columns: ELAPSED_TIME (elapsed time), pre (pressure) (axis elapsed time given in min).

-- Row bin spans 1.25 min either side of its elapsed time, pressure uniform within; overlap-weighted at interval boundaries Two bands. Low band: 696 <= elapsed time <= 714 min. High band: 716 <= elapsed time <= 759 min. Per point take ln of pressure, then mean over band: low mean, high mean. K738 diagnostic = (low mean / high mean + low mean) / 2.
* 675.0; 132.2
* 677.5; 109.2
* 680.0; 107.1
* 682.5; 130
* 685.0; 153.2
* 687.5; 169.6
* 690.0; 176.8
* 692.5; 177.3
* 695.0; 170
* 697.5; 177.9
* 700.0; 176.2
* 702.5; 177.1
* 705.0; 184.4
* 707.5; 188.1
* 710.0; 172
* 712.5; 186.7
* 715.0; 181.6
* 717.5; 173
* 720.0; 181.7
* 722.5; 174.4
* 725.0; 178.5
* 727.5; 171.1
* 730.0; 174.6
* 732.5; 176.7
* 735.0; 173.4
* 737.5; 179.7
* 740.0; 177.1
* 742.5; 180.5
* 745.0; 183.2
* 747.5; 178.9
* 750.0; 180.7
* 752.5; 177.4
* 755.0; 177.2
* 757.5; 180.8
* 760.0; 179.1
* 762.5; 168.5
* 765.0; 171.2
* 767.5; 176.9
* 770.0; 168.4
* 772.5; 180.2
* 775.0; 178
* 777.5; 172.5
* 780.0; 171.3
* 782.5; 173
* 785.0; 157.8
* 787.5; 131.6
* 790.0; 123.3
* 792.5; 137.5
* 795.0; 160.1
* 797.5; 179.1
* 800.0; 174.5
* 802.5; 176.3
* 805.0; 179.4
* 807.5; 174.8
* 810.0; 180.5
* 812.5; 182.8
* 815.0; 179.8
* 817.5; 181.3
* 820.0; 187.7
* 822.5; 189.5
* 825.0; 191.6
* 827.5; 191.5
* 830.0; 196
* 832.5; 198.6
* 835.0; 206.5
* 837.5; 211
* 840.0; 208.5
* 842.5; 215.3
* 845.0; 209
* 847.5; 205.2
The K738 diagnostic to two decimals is 3.10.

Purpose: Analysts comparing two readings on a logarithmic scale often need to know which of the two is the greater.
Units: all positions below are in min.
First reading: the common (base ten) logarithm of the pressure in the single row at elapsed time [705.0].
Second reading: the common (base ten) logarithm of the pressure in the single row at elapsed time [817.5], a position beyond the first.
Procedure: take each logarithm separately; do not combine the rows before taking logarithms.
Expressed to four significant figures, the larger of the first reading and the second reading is 2.266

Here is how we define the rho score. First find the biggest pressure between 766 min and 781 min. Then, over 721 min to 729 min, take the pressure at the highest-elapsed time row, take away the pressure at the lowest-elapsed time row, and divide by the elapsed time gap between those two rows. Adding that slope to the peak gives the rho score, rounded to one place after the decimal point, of 179.5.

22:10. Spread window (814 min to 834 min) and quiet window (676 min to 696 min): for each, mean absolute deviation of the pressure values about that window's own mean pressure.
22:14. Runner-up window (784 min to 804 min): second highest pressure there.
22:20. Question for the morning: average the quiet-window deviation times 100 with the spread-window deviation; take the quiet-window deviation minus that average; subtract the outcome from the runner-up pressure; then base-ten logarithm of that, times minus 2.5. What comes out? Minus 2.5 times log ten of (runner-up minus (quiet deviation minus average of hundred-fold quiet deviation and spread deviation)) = -7.88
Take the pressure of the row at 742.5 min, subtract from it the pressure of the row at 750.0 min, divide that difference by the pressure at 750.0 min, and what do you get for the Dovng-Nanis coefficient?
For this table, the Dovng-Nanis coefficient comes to 0.00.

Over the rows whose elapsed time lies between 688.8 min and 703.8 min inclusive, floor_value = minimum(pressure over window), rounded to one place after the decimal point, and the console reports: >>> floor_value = 170.0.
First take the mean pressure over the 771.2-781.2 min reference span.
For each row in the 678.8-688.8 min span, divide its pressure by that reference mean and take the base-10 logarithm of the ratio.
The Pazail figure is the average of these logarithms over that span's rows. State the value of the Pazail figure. -0.10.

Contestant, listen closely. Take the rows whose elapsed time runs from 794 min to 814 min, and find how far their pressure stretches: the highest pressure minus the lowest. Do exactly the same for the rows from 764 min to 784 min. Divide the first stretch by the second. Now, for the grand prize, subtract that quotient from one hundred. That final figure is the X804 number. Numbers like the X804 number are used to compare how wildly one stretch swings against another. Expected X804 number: 98.1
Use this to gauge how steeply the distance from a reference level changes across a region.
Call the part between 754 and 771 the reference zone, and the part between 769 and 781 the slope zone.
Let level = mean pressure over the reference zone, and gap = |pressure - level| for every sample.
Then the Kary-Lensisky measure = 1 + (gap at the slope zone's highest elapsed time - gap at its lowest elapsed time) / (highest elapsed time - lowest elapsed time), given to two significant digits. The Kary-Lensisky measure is 0.71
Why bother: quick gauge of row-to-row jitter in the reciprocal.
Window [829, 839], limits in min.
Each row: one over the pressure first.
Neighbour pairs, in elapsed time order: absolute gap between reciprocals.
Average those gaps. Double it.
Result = 0.0002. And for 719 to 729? 0.0004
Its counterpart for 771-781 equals 0.0002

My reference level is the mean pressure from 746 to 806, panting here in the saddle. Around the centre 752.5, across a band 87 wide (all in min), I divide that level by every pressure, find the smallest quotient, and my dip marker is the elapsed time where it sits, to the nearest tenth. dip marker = 712.5 min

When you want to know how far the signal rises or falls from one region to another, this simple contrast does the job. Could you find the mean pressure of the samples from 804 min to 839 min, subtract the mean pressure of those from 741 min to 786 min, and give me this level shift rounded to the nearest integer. 14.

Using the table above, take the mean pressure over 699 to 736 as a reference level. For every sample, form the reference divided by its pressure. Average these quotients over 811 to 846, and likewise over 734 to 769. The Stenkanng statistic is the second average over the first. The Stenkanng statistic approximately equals 1.10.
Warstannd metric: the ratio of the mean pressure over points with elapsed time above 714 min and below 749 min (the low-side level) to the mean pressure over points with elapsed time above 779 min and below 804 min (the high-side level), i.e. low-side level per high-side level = 1.12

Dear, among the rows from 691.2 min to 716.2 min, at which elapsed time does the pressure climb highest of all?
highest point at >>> 707.5 min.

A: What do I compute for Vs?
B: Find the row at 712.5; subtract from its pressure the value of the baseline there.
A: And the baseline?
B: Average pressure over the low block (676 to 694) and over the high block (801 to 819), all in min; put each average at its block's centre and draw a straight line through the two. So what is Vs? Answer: 33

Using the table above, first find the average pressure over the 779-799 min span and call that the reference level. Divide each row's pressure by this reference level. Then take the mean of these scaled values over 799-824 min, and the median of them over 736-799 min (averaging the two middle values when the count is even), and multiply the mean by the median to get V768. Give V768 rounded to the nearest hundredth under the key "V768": 1.35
